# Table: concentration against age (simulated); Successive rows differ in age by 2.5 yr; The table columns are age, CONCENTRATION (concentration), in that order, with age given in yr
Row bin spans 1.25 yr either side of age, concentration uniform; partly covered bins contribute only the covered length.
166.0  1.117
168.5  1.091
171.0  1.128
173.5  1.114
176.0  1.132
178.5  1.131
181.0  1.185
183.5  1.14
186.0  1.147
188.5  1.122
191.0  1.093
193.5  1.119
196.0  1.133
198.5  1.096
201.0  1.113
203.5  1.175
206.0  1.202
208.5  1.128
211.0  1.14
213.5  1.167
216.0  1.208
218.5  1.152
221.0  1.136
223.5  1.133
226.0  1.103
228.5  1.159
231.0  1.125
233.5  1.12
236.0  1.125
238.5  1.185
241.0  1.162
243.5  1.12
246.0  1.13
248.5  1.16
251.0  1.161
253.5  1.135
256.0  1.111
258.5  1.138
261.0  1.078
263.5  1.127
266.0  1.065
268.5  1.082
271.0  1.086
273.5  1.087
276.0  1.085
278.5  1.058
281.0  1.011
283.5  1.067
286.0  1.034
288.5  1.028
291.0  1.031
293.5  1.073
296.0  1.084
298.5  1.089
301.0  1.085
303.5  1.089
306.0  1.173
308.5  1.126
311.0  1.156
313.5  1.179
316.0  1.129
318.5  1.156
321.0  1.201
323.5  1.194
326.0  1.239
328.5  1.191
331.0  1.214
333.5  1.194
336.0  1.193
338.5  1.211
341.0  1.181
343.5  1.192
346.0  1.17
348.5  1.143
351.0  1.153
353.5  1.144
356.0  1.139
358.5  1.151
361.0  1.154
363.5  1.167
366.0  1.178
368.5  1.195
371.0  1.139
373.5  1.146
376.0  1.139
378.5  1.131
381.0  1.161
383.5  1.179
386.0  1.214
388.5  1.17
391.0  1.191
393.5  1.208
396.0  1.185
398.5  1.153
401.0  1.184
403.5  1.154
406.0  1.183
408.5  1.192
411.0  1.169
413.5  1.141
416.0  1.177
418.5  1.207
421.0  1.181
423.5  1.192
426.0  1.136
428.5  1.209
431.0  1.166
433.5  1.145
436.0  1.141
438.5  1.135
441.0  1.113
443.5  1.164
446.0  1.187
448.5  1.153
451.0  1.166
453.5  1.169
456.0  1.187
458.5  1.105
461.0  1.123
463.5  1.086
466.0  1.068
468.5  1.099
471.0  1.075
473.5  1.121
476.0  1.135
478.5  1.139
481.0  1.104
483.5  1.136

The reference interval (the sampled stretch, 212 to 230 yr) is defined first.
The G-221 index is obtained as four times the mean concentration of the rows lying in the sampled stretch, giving 4.60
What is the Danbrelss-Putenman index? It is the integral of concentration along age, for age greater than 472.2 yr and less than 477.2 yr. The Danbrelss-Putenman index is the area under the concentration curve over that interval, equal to 6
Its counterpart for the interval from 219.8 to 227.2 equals 8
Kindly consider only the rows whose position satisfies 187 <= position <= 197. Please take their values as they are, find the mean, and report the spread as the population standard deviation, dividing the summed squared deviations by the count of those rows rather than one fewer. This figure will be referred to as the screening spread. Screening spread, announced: 0.015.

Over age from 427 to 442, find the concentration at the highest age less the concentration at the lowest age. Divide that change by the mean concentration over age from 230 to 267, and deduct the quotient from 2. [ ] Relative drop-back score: 2.08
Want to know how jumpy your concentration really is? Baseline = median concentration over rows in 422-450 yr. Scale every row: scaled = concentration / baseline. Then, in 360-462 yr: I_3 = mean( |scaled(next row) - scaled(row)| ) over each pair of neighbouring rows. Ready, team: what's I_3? 0.023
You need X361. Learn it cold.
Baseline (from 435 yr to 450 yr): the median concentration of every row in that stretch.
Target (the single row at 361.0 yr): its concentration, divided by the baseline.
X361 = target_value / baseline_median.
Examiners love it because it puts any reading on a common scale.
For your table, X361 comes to 1.01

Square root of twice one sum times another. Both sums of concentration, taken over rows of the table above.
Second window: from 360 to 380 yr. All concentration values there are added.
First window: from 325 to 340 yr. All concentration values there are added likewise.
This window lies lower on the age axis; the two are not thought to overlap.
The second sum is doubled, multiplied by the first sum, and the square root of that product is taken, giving 12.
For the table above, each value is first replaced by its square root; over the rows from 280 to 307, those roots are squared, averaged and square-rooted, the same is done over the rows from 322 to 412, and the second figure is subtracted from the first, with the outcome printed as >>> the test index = -0.050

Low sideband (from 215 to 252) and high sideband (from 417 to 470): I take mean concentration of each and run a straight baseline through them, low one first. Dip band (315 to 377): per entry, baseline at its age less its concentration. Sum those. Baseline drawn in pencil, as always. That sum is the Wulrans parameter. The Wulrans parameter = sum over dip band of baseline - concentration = -0.6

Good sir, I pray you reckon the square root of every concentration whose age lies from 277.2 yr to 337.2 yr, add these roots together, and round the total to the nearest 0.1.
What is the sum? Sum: 25.4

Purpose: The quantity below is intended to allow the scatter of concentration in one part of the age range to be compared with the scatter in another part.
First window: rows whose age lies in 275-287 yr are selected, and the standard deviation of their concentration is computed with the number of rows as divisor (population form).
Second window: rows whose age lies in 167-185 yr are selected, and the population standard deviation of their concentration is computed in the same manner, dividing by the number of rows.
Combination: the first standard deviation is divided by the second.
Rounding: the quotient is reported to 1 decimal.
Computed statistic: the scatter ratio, 1.0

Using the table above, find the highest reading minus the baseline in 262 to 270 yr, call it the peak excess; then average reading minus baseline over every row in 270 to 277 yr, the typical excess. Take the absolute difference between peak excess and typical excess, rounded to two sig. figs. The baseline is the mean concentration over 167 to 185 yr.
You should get 0.041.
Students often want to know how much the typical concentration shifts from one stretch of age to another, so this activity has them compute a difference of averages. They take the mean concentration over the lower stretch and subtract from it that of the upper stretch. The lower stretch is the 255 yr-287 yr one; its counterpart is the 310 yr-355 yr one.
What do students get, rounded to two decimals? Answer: -0.10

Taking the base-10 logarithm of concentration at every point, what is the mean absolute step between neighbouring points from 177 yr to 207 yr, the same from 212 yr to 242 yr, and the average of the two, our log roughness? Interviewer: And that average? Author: 0.0116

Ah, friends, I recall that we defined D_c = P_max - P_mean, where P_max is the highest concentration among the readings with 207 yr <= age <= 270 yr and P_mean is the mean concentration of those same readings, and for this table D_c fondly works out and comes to 0.074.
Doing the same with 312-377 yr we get 0.066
